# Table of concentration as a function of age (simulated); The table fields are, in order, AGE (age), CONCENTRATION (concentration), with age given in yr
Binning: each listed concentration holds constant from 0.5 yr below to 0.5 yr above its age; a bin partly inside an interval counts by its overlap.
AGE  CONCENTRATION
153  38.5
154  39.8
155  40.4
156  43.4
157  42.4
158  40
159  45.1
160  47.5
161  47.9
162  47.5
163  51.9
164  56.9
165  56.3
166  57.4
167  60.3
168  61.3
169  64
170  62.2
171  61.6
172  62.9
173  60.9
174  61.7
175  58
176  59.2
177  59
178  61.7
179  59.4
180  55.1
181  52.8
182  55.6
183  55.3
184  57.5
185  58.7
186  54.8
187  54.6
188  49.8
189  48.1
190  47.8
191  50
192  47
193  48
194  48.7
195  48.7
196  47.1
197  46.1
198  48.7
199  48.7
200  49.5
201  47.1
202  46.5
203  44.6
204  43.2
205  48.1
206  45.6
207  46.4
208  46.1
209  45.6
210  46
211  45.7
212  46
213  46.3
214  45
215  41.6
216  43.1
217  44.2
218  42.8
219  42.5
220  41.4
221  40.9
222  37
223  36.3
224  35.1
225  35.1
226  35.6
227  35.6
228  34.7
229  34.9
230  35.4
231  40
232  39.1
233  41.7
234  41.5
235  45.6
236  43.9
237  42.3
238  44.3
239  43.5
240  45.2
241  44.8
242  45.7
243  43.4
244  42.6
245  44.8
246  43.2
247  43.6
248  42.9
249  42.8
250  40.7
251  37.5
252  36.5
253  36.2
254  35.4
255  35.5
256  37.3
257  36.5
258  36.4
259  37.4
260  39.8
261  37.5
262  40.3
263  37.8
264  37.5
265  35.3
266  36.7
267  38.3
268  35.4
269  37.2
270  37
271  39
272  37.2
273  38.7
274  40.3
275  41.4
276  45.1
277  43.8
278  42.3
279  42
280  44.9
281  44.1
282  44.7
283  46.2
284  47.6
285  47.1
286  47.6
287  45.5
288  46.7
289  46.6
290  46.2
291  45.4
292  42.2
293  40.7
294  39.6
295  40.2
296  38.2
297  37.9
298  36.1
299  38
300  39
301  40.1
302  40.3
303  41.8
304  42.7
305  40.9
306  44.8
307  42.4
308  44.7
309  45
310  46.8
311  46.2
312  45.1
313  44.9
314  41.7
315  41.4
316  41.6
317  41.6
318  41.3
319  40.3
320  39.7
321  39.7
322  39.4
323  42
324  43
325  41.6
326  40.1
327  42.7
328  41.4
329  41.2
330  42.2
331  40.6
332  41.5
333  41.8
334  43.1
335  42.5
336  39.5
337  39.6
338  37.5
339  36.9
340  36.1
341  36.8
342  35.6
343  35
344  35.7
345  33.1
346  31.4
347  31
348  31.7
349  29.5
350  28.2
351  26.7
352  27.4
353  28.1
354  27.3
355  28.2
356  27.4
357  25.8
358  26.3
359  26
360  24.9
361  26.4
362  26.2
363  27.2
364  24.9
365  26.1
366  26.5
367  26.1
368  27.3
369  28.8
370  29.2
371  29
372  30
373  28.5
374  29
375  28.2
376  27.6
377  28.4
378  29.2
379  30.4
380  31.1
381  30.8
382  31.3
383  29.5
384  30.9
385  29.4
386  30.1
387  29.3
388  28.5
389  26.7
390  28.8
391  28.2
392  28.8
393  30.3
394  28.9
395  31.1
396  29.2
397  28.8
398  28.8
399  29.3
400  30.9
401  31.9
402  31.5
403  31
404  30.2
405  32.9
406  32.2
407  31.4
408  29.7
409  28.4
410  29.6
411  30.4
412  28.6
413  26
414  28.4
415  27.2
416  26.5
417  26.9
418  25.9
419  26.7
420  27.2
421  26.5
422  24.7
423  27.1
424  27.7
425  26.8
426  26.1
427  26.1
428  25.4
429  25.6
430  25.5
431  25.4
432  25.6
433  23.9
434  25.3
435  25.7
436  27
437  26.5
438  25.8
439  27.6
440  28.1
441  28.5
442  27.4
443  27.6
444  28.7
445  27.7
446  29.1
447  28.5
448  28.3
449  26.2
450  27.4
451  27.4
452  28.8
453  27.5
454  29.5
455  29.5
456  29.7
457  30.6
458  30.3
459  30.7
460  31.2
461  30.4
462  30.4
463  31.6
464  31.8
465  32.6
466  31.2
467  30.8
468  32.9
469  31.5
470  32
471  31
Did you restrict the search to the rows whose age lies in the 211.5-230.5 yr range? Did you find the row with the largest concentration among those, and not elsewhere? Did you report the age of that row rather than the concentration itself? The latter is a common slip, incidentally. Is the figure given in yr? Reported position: 213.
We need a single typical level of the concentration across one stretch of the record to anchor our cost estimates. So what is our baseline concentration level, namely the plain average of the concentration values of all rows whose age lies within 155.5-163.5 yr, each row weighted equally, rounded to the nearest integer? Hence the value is 46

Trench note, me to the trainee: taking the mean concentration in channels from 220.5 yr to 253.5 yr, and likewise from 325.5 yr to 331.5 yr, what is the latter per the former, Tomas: 1.0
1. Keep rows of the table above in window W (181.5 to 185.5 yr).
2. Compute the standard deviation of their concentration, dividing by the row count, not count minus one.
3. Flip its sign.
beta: -1.40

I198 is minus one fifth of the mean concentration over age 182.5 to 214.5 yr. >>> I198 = -10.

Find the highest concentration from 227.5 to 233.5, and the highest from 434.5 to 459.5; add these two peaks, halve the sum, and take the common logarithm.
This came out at 1.559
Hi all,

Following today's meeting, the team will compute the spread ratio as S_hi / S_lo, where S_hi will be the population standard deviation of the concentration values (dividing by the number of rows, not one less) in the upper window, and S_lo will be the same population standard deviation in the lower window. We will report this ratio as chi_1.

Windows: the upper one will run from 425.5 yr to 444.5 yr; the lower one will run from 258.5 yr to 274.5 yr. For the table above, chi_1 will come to 0.9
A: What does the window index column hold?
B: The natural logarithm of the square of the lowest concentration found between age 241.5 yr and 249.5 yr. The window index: 7.5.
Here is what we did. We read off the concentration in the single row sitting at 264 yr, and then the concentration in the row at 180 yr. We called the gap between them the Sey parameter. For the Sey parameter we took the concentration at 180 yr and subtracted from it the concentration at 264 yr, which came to 18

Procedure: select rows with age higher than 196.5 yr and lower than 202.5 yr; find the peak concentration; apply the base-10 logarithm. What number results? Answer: 1.69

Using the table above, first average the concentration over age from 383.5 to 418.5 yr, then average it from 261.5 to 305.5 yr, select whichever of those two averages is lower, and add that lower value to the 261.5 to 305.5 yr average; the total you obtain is 71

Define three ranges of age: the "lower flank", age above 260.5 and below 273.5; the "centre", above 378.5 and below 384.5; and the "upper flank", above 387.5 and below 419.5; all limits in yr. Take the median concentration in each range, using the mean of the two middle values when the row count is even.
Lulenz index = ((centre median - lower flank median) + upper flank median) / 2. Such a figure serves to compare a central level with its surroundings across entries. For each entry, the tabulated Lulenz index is 11.1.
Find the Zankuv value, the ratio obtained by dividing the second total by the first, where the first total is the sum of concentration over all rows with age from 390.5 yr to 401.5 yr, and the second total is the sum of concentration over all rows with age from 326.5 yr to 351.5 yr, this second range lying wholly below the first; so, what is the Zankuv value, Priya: 2.8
